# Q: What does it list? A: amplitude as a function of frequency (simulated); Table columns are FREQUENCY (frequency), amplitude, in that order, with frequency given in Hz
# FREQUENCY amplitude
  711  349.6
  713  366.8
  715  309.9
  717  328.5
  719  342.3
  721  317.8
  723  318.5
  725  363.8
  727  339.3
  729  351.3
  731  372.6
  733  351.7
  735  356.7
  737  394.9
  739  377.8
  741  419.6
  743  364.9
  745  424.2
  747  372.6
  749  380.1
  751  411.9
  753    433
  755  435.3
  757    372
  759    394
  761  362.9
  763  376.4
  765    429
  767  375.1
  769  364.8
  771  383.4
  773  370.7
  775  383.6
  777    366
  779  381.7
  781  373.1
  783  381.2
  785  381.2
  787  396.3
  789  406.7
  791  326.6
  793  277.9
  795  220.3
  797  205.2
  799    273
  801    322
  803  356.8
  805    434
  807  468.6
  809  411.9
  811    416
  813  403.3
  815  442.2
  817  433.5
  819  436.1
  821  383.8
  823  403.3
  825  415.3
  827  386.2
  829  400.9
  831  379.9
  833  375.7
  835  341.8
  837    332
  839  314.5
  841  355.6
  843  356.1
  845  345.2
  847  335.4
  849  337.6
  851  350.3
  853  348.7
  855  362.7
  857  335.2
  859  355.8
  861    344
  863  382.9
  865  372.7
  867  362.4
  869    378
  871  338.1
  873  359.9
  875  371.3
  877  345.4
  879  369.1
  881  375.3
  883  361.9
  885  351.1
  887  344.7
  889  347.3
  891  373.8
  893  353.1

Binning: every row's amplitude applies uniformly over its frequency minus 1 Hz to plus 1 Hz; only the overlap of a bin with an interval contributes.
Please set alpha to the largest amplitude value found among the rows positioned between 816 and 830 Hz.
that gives 436.1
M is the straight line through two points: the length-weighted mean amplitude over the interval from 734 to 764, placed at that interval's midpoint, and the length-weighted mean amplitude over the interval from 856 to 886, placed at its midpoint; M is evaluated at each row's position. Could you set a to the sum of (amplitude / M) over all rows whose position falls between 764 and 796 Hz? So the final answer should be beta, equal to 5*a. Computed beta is 76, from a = 15.2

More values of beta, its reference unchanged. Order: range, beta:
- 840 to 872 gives 78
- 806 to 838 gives 86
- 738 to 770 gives 81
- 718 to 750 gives 74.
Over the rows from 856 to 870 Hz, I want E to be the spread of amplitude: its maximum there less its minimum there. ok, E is 48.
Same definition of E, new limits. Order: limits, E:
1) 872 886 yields 30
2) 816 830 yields 52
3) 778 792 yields 80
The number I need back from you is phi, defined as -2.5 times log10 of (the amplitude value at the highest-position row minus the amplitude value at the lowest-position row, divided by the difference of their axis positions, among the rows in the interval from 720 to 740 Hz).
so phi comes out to -1.3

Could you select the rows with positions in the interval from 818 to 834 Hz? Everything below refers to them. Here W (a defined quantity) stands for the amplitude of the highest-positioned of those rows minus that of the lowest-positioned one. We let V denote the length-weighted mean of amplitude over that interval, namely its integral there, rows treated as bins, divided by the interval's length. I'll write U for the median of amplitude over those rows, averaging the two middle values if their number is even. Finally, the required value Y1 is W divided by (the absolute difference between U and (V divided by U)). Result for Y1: -0.15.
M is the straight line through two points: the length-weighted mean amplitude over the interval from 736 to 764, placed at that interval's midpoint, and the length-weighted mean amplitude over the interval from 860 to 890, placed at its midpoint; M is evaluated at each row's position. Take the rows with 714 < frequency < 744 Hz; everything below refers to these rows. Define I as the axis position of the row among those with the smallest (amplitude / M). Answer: 715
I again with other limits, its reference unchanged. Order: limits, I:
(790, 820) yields 797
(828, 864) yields 839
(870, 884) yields 871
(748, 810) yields 797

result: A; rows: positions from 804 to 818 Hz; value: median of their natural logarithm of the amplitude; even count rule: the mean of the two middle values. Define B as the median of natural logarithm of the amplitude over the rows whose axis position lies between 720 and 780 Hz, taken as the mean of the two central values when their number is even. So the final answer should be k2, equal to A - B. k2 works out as 0.15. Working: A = 6.07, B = 5.92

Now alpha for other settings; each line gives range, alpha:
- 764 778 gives 429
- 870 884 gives 375.3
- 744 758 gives 435.3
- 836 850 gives 356.1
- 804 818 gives 468.6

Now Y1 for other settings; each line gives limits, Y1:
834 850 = -0.01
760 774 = 0.02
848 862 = 0.02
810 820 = 0.05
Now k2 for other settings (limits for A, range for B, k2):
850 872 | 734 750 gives -0.06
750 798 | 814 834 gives -0.06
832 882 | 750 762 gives -0.12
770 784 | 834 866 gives 0.09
